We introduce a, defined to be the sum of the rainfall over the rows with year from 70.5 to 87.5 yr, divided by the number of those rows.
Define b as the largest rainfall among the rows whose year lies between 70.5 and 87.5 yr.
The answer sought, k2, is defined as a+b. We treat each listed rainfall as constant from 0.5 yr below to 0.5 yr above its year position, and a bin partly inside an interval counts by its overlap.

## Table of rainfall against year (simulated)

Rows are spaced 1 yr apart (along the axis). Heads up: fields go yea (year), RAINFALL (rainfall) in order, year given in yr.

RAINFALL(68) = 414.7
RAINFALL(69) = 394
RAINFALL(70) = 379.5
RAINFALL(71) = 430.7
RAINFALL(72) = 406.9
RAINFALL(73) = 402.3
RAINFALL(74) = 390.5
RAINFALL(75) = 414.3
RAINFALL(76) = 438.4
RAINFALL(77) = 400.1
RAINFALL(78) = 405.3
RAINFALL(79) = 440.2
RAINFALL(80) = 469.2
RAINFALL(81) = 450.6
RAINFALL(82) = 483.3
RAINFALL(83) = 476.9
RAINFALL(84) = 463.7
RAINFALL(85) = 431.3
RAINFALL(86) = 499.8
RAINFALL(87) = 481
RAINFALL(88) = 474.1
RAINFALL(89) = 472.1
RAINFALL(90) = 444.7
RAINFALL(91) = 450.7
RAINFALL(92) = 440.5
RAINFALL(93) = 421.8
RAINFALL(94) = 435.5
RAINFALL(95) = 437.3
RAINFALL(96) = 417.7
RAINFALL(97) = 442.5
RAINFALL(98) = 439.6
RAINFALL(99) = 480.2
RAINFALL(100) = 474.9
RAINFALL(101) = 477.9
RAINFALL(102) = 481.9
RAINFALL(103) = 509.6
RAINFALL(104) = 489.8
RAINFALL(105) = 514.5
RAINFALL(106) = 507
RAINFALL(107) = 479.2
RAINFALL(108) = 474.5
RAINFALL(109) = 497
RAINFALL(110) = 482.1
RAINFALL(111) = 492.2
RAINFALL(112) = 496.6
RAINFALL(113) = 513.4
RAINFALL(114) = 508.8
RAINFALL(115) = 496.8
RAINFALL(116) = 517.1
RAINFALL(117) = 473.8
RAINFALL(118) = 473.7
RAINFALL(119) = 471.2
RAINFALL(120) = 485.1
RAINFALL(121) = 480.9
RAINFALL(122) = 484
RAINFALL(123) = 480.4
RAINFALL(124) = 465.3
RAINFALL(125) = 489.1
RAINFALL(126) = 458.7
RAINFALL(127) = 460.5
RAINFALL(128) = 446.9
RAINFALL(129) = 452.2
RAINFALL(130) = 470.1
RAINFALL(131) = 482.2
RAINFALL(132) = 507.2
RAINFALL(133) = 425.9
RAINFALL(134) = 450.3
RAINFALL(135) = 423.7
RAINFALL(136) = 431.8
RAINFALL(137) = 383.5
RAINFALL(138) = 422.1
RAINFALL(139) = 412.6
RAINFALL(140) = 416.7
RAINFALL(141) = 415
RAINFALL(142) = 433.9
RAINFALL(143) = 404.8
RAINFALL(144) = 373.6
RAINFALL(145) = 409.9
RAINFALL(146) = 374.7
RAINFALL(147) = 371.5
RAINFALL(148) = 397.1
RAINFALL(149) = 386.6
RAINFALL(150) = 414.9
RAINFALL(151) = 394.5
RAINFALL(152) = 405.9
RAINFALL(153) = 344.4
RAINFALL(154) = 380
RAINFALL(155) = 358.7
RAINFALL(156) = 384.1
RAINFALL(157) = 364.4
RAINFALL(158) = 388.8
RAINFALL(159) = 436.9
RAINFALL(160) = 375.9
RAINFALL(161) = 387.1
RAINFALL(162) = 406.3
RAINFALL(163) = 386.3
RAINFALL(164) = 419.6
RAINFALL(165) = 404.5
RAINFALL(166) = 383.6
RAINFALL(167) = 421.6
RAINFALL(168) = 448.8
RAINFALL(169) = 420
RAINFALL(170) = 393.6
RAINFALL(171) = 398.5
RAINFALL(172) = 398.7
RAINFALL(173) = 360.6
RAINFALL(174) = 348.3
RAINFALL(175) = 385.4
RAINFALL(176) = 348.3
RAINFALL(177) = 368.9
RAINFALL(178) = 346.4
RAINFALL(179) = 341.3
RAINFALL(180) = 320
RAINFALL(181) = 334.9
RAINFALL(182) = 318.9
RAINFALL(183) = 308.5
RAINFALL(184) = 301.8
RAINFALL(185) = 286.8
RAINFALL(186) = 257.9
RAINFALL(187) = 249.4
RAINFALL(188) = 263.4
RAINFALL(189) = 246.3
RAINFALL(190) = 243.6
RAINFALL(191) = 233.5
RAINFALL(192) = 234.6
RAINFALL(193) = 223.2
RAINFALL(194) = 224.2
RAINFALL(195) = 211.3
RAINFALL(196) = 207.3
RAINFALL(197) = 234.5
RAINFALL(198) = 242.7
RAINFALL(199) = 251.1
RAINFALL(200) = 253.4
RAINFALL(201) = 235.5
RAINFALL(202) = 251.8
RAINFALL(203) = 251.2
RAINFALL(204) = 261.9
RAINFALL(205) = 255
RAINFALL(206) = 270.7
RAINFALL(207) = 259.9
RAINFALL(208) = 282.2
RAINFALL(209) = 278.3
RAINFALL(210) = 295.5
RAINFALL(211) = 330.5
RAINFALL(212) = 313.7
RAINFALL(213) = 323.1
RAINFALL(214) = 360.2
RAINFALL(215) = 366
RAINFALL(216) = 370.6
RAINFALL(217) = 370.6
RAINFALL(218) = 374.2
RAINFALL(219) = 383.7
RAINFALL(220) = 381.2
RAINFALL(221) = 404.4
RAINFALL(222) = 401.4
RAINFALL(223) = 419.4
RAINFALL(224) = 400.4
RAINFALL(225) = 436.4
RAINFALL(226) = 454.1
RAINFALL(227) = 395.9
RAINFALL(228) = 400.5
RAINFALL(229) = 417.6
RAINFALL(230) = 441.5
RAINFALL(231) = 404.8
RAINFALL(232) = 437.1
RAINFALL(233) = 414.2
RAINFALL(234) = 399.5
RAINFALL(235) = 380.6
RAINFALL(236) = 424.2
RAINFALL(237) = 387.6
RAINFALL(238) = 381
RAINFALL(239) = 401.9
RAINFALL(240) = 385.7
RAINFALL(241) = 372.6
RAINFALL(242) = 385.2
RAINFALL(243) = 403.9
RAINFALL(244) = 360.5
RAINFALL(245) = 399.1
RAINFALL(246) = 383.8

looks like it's 940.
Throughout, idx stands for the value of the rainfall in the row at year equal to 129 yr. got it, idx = 452.2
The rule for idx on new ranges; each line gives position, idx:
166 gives 383.6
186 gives 257.9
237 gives 387.6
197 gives 234.5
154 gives 380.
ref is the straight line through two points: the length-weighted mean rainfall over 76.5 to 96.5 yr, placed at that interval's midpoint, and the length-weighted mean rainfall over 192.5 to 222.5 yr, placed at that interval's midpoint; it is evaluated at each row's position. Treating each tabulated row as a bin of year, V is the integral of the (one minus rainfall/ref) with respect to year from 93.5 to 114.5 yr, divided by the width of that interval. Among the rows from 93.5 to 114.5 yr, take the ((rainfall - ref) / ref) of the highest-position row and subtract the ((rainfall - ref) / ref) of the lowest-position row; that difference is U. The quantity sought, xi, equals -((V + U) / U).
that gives -0.5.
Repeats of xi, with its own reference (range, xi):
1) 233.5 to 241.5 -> -10.9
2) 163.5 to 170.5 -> -4.9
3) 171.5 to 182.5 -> -1.3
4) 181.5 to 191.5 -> -0.3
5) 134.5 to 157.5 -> -1.7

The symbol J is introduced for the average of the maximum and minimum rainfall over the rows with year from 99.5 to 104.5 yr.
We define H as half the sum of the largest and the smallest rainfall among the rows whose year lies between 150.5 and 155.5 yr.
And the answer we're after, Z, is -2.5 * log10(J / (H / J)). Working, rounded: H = 375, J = 492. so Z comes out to -7.0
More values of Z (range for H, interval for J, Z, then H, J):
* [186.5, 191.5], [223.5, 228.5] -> -7.2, 248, 425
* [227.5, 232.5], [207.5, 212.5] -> -5.9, 421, 304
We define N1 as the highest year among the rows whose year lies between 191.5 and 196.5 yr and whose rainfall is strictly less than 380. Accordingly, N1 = 196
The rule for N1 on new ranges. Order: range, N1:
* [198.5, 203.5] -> 203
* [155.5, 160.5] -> 160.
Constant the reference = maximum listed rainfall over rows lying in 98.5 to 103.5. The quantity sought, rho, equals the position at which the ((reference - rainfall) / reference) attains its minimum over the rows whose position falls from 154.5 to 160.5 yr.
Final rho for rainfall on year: 159 yr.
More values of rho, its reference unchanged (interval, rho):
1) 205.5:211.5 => 211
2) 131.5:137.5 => 132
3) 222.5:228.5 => 226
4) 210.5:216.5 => 216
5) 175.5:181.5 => 177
